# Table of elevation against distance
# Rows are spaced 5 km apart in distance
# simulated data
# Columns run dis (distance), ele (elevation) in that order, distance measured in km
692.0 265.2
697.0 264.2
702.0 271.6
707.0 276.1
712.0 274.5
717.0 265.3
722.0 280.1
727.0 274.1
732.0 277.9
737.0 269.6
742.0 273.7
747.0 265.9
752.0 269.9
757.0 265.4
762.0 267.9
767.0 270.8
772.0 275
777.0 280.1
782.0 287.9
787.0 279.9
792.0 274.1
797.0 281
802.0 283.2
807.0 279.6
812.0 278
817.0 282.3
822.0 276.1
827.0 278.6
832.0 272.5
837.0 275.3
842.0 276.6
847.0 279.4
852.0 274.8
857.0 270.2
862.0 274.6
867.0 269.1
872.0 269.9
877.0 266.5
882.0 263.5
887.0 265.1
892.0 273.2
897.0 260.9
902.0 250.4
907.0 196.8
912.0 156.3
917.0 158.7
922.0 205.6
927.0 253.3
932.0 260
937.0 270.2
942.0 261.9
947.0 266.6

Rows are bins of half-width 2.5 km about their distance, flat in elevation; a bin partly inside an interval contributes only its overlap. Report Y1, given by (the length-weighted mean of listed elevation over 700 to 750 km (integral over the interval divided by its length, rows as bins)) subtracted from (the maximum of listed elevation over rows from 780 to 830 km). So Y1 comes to 15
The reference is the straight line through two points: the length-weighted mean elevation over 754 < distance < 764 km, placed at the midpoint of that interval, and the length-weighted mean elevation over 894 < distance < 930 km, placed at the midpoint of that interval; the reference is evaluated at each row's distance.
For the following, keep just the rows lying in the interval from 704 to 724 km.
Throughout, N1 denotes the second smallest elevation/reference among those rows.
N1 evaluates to 0.97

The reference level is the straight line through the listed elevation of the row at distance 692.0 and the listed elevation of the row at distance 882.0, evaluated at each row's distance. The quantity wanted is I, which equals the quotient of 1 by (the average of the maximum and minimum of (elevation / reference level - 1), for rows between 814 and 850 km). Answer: 20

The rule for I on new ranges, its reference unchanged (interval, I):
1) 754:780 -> 32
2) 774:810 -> 16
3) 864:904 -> -168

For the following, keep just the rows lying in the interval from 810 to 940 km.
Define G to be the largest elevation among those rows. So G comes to 282.3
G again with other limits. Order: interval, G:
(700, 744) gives 280.1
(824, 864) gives 279.4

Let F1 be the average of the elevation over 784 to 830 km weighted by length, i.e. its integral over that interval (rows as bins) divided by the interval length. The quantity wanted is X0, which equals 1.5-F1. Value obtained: -278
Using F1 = 279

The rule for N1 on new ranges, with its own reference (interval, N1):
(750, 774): 1.00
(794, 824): 1.12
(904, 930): 0.75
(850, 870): 1.17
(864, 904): 1.18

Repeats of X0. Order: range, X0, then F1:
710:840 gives -274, 275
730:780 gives -270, 272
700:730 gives -272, 274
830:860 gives -273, 275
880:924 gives -224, 225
